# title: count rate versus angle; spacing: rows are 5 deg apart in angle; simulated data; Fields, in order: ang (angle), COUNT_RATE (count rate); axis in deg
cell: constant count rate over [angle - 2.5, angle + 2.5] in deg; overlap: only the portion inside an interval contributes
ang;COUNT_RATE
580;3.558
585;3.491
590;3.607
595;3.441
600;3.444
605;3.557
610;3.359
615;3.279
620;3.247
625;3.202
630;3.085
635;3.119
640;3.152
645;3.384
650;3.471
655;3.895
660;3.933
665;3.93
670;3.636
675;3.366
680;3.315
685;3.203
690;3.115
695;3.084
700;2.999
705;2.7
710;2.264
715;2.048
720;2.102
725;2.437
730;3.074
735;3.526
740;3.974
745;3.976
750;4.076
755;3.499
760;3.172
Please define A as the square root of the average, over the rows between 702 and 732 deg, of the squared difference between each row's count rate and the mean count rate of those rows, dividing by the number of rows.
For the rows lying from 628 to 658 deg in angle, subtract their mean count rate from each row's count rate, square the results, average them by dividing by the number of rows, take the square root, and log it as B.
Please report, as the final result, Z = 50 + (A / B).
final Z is 51.3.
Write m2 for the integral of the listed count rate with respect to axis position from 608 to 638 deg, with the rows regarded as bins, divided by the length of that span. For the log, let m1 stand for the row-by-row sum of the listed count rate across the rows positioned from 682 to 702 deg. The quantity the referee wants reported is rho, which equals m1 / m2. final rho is 3.9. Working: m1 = 12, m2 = 3.21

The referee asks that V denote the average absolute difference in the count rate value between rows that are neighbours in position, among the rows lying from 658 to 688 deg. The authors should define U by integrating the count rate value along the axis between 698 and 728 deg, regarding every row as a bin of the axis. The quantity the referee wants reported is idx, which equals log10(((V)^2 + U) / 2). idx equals 1.56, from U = 73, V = 0.15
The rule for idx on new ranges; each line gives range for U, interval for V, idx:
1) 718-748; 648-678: 1.68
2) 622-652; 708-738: 1.69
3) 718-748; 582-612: 1.68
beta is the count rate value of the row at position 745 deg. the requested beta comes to 3.976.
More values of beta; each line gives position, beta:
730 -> 3.074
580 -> 3.558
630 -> 3.085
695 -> 3.084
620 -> 3.247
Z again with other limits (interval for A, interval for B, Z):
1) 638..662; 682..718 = 50.7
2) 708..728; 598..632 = 51.0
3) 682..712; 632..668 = 51.0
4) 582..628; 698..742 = 50.2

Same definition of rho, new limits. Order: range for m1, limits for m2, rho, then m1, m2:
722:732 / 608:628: 1.7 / 6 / 3.26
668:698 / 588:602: 5.6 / 20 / 3.50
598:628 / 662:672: 5.3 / 20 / 3.80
